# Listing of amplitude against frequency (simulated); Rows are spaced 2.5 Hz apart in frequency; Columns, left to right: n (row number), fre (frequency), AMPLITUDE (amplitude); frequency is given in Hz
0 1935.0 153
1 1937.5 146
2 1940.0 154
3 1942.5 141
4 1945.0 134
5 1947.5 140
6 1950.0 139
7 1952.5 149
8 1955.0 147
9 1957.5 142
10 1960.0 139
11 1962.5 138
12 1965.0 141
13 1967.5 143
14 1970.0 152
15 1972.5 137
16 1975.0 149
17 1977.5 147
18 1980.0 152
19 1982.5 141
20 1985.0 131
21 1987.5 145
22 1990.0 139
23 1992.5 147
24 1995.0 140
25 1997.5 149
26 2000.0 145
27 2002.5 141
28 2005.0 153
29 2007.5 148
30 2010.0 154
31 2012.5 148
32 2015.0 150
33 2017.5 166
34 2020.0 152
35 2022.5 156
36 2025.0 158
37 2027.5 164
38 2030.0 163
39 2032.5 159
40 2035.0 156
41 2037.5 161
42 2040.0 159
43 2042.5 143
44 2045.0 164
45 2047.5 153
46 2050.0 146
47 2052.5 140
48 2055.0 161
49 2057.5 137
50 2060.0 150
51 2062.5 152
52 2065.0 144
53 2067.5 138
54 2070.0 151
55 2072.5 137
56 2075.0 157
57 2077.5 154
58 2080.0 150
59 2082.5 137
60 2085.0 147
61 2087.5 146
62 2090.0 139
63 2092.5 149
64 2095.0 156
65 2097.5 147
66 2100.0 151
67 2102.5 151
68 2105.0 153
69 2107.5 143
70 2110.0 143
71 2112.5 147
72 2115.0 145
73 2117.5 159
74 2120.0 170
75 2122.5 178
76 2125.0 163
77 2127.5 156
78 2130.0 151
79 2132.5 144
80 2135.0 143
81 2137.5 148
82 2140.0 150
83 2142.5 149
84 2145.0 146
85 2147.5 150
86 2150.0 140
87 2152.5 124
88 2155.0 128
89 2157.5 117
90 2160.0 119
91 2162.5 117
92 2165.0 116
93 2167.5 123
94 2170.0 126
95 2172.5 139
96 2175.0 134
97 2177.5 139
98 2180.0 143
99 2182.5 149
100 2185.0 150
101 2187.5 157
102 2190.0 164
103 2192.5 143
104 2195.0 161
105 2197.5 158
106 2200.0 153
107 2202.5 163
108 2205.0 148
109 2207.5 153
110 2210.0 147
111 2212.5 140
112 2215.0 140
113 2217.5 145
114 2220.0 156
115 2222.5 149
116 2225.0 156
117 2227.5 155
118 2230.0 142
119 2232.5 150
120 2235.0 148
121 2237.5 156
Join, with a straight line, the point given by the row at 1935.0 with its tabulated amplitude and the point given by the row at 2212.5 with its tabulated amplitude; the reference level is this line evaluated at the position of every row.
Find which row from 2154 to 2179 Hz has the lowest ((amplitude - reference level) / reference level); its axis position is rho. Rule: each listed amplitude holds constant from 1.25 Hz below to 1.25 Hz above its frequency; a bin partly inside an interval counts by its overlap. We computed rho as 2165.0 Hz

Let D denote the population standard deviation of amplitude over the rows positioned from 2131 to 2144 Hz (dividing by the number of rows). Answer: 2.8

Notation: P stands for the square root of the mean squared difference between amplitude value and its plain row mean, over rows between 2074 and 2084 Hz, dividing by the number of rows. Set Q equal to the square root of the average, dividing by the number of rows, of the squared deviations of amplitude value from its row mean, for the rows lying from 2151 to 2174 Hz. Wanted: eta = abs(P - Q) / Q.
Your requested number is 0.11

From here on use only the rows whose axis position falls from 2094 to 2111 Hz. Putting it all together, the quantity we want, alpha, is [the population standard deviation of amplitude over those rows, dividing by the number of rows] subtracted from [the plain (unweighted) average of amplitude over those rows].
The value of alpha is 145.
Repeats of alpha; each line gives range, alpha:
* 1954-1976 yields 138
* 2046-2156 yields 139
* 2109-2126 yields 145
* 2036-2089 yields 141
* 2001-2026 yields 146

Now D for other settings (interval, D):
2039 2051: 7.8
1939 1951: 6.7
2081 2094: 4.7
